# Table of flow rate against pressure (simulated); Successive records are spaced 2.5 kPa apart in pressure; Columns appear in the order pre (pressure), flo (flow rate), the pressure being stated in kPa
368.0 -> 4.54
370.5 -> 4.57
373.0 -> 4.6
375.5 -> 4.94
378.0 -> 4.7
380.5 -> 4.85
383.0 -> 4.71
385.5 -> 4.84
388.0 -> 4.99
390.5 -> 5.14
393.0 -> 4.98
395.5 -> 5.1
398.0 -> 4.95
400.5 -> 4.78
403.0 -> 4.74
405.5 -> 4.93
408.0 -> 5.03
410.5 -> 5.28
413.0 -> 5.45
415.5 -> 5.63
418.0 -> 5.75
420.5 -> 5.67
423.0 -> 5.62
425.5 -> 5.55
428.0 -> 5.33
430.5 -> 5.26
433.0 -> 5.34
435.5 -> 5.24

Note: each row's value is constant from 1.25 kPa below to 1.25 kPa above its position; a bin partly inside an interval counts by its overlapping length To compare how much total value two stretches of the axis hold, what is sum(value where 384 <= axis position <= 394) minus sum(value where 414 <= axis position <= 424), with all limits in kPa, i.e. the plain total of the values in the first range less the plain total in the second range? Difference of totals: -2.7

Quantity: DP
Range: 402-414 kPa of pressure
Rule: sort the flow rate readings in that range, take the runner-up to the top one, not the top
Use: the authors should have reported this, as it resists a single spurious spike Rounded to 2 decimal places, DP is 5.28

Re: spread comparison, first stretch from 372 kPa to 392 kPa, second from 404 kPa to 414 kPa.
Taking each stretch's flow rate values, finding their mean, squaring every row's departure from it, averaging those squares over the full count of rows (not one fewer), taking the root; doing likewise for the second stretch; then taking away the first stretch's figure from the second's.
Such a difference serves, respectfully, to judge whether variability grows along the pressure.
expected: 0.040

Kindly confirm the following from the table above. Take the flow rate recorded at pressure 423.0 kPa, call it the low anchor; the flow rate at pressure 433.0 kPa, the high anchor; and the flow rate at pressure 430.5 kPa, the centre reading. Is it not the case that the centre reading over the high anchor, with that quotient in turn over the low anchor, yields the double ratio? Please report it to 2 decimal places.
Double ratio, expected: 0.18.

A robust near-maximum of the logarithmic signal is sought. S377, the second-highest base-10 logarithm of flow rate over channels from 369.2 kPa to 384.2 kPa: 0.686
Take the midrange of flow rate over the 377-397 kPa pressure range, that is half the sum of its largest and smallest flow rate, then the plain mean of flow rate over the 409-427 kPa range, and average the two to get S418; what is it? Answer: 5.24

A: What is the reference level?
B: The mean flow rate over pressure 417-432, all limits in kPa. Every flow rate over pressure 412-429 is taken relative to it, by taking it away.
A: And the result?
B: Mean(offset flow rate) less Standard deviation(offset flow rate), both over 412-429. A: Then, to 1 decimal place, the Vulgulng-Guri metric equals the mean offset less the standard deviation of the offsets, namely -0.1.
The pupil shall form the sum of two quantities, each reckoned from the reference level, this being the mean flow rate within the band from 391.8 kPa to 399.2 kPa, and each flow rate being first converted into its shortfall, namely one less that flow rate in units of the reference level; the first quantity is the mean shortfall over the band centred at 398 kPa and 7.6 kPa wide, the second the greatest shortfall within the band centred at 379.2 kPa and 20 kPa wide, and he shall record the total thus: 0.10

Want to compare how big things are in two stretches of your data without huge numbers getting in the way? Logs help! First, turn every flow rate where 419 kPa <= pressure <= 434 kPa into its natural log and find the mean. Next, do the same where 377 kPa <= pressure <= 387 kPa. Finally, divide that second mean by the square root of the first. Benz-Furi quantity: 1.20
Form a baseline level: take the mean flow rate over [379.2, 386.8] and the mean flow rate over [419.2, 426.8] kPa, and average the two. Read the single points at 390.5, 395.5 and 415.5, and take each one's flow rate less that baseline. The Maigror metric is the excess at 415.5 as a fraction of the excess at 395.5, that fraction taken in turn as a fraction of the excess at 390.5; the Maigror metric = 60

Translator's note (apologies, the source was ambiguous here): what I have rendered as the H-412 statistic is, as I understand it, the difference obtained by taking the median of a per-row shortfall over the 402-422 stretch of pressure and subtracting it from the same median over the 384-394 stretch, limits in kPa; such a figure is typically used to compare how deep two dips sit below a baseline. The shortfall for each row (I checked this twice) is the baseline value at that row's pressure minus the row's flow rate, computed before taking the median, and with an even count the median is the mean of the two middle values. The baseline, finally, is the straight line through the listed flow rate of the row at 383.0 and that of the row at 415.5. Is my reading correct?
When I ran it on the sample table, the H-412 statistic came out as -0.26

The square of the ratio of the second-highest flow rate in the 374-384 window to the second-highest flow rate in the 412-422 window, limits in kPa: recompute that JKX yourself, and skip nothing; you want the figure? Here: 0.73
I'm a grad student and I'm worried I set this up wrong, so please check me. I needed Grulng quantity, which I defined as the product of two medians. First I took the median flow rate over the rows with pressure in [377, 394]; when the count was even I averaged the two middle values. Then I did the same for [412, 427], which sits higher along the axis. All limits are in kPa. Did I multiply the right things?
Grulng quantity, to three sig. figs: 27.3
